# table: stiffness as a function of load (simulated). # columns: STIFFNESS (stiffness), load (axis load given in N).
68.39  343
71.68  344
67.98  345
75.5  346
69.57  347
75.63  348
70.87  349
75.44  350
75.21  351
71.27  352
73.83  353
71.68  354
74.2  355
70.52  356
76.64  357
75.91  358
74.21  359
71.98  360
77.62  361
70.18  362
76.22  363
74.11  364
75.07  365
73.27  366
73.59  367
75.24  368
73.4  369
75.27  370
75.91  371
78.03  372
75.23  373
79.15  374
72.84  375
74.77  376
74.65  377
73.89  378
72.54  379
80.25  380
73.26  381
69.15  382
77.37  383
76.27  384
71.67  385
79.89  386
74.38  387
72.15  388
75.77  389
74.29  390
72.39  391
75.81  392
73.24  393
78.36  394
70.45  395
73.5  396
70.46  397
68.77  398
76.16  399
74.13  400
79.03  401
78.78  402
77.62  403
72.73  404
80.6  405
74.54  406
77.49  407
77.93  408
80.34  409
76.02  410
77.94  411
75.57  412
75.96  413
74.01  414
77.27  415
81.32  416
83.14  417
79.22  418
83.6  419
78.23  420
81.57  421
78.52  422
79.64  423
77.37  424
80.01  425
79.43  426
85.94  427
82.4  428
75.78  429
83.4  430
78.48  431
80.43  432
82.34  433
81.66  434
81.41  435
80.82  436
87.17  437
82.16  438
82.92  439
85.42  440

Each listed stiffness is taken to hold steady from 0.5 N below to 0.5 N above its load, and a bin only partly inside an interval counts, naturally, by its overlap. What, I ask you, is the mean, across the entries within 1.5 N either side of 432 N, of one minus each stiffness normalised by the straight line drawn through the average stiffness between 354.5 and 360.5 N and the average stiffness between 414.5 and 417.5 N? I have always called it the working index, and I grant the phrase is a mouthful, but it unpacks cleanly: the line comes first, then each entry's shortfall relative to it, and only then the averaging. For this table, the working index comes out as 0.0241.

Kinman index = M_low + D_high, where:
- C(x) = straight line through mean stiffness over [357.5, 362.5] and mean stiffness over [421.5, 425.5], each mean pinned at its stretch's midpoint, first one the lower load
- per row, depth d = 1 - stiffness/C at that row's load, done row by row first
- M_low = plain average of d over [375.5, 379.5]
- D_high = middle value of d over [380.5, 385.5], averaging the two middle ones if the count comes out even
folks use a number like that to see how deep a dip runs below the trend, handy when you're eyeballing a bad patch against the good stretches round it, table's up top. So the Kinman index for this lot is 0.049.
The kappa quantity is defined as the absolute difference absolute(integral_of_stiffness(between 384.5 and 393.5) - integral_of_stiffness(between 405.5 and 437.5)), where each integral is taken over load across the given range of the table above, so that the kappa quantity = 1879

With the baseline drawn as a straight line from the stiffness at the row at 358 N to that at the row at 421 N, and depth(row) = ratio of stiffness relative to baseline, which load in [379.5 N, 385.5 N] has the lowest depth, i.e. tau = 382 N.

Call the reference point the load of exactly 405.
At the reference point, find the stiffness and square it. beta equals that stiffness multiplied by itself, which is 6496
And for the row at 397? 4965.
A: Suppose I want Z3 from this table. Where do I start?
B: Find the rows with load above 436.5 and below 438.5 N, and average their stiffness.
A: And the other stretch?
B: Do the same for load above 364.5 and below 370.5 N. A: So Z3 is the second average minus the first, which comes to -10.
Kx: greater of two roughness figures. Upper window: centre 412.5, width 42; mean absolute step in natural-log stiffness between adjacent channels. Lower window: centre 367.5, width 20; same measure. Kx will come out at 0.045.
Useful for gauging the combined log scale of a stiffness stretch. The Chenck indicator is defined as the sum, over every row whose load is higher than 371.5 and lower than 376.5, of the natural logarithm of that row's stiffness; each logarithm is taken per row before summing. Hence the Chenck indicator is 21.7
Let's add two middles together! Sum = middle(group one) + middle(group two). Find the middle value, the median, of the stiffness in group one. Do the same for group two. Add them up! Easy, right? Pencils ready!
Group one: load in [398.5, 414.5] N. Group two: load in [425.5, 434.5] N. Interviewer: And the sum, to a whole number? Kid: 158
